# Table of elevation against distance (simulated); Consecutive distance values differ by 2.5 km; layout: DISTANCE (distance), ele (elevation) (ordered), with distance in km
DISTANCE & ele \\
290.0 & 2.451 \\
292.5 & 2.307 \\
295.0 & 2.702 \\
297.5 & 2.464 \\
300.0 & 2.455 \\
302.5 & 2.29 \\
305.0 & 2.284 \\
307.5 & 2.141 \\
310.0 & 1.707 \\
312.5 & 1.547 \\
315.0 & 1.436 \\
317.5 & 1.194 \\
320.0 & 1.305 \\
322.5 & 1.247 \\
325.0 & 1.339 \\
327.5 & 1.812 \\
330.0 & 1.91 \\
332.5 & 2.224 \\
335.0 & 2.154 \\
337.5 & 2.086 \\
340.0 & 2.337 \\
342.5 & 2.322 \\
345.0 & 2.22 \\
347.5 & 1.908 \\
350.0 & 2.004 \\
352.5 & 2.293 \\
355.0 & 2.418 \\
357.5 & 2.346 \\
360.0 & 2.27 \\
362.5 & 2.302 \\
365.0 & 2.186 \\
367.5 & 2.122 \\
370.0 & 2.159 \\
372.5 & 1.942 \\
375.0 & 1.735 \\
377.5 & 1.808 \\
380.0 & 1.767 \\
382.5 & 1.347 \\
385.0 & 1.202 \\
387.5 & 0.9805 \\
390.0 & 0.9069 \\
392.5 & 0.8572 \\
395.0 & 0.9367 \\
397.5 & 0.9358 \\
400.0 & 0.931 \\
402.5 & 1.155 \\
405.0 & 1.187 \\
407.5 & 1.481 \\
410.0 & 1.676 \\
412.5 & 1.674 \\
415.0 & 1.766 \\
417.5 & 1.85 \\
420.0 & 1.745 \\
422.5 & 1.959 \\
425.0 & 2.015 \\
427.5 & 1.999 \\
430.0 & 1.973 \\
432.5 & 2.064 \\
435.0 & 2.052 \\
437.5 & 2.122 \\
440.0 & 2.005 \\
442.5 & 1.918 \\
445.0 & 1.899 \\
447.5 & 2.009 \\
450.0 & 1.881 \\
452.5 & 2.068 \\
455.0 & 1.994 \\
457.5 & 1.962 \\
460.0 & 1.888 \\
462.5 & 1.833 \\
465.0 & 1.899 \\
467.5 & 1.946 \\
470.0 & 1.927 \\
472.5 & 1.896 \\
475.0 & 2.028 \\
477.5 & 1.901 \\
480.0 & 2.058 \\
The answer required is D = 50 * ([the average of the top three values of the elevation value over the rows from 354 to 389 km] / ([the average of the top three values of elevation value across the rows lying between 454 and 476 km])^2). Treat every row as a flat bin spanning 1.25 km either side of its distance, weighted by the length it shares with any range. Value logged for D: 30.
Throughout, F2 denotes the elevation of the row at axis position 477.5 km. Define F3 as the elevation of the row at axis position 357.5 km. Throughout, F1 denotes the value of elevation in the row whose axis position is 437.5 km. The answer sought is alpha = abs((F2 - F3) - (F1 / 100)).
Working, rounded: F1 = 2.122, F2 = 1.901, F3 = 2.346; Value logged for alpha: 0.5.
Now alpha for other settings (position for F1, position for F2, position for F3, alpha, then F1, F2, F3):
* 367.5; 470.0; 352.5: 0.4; 2.122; 1.927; 2.293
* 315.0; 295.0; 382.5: 1.3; 1.436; 2.702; 1.347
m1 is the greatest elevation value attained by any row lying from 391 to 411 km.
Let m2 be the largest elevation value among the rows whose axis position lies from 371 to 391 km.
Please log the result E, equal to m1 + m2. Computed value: 3.6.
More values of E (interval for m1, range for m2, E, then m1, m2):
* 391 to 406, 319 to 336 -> 3.4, 1.187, 2.224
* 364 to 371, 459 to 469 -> 4.1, 2.186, 1.946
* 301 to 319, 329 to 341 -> 4.6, 2.29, 2.337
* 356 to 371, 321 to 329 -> 4.2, 2.346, 1.812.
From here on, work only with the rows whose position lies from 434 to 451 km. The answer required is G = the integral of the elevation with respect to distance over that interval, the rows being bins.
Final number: 34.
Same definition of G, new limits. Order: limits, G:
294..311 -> 39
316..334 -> 28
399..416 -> 24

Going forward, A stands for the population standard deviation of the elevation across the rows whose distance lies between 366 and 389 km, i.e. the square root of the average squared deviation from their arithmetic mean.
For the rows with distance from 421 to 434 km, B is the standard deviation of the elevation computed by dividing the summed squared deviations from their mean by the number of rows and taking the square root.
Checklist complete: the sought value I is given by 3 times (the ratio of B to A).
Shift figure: 0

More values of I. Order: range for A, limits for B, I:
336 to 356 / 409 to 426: 2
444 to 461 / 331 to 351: 6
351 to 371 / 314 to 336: 12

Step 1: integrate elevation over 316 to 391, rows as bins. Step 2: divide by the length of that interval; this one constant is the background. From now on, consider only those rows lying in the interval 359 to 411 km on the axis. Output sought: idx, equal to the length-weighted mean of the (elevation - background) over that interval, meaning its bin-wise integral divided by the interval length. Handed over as -0.3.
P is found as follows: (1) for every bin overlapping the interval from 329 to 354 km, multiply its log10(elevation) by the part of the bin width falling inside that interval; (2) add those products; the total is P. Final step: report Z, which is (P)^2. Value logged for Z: 69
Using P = 8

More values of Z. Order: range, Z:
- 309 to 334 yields 22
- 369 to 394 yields 13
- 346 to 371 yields 73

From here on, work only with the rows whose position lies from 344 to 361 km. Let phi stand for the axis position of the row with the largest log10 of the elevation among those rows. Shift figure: 355.0 km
